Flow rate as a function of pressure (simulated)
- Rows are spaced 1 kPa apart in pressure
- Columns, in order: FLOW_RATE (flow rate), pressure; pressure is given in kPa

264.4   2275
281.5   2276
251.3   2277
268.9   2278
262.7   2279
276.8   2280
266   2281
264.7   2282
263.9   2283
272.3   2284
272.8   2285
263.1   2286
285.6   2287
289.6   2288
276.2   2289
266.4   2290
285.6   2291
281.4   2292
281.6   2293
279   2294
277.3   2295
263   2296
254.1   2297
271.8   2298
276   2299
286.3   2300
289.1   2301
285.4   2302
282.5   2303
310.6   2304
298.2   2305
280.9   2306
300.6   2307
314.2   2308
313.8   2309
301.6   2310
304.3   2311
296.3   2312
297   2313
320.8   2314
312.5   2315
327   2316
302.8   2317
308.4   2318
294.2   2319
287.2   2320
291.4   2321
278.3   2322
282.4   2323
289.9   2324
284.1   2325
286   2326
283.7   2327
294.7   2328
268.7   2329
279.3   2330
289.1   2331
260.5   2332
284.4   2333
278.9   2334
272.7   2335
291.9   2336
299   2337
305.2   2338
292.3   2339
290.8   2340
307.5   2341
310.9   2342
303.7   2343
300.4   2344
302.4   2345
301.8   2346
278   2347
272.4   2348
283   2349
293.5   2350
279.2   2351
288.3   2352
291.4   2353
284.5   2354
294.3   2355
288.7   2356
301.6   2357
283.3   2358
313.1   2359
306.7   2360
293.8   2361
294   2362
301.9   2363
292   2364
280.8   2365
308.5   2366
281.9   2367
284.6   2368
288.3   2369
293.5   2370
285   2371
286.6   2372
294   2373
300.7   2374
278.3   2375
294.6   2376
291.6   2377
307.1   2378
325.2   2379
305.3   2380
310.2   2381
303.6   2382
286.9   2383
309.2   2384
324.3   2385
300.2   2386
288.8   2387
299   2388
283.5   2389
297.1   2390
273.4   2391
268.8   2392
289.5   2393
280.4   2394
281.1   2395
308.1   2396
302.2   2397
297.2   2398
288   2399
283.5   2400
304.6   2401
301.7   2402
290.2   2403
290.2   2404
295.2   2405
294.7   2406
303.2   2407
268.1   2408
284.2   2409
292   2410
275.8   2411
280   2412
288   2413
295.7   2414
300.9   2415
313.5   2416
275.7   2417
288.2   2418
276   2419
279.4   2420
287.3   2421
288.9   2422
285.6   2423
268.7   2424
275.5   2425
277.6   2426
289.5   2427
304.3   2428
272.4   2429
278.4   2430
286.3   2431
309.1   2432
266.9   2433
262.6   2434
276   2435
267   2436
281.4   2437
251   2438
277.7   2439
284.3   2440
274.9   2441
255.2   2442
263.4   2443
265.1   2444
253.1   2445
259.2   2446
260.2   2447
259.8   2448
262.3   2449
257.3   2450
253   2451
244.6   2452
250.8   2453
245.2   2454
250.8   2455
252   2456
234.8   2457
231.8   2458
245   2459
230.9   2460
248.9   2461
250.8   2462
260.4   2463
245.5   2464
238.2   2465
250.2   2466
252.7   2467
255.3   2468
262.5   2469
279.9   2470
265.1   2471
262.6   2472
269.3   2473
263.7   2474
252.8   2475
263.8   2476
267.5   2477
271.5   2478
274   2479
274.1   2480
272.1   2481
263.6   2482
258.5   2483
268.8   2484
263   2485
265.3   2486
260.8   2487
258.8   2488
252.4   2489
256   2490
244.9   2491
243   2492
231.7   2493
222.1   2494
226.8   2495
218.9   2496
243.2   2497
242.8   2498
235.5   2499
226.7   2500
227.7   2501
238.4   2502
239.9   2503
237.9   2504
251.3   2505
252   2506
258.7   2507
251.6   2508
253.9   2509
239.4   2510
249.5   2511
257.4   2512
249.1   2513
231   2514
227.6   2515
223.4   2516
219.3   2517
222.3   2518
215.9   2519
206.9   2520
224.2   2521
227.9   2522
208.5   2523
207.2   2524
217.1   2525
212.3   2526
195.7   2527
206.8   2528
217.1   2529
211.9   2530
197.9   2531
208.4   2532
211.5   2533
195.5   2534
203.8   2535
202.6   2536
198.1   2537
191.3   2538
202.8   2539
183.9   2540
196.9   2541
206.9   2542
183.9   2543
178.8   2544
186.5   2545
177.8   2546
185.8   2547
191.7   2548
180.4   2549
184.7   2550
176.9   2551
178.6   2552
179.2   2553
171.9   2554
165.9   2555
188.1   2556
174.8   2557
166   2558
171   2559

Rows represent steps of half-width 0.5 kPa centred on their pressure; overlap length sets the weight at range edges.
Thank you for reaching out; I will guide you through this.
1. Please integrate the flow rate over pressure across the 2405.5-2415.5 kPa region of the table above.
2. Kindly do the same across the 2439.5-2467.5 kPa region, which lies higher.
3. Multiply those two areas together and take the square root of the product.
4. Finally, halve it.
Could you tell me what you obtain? 2259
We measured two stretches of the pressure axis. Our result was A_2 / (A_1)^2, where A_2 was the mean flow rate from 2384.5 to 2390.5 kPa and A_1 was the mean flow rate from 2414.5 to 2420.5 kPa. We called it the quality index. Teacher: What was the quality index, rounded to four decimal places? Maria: 0.0036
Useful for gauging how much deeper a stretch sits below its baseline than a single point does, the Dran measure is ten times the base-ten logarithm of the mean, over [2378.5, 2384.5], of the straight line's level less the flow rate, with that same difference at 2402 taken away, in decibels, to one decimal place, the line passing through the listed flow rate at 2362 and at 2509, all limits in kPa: -2.5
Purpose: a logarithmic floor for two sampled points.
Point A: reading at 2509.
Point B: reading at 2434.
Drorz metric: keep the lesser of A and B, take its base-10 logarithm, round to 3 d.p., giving 2.405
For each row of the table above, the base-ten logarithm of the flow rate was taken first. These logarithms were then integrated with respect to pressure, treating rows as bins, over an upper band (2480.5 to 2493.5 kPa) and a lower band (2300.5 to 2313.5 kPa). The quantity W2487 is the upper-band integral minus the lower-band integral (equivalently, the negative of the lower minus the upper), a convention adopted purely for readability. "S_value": -0.8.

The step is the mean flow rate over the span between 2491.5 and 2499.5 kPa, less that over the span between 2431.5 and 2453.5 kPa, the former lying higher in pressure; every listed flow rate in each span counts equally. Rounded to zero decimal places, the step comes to -32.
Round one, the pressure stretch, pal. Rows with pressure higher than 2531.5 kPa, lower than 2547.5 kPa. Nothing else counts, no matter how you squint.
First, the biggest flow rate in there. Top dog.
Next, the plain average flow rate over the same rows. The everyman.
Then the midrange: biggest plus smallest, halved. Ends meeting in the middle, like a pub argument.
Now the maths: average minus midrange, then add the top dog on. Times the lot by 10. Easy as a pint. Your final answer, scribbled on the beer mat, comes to 2115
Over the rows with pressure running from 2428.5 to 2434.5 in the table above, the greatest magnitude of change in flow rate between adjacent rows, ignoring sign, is 42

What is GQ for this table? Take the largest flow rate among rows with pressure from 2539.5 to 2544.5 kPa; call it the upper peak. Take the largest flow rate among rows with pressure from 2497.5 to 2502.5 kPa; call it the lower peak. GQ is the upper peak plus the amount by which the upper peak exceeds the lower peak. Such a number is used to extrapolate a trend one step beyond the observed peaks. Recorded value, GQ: 171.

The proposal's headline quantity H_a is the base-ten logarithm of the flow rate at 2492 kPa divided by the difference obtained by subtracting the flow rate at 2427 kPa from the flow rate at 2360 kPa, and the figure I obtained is 1.2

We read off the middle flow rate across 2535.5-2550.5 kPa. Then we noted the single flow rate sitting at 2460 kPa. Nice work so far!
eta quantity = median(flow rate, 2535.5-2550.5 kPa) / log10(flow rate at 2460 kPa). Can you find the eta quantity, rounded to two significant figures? 79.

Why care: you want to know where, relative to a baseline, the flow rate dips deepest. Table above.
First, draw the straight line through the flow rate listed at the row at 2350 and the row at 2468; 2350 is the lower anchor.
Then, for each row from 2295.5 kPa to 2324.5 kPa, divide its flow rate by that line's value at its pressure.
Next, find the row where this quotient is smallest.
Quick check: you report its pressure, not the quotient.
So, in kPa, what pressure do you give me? 2297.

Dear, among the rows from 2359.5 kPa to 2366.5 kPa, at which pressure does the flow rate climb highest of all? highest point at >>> 2366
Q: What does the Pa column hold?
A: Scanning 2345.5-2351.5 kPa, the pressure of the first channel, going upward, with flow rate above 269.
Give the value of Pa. 2346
